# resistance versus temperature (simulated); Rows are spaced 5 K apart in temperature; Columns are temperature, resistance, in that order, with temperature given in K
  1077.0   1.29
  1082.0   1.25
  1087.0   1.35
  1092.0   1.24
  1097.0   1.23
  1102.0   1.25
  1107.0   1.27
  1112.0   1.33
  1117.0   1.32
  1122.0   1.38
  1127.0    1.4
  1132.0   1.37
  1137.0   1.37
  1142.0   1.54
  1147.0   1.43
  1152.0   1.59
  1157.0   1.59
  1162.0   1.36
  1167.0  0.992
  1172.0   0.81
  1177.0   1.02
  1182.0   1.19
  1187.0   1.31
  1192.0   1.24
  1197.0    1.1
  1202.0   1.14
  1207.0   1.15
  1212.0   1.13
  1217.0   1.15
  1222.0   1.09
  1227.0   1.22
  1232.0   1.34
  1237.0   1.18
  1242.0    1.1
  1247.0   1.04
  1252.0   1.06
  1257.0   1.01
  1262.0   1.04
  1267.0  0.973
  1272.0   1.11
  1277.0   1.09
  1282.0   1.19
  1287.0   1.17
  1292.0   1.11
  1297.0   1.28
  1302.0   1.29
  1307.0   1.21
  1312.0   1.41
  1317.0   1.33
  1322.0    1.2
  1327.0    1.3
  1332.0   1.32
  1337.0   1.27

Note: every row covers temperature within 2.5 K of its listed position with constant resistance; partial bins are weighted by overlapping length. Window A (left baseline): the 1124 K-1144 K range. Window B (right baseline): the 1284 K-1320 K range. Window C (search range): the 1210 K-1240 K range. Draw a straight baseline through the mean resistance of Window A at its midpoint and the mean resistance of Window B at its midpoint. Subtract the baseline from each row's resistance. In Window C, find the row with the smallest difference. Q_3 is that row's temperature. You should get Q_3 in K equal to 1222.0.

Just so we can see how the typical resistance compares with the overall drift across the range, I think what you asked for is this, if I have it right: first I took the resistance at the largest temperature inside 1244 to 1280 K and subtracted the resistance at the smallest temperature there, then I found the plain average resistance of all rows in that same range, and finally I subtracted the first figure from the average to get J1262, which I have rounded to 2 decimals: 1.00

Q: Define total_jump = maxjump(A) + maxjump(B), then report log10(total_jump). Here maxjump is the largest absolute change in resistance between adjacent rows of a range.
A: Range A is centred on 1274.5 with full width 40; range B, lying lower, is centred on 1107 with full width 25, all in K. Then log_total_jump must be -0.71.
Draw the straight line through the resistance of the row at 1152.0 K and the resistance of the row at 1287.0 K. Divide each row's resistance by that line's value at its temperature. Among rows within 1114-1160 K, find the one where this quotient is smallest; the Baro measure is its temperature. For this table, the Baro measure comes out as 1117.0 K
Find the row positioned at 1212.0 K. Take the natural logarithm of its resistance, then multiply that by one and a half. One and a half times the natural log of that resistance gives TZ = 0.18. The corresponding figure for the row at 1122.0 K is 0.48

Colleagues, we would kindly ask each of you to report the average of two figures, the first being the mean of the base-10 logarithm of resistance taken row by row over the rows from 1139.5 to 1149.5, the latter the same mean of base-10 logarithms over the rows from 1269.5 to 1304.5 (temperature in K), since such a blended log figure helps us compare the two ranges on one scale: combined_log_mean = 0.12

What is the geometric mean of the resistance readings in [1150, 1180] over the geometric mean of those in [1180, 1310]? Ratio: 1.04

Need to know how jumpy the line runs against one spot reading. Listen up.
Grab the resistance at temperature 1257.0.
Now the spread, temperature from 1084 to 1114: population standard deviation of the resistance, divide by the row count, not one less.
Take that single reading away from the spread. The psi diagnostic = -0.96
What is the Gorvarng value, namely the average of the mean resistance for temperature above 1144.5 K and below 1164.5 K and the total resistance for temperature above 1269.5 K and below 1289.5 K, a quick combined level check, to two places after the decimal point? 3.03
